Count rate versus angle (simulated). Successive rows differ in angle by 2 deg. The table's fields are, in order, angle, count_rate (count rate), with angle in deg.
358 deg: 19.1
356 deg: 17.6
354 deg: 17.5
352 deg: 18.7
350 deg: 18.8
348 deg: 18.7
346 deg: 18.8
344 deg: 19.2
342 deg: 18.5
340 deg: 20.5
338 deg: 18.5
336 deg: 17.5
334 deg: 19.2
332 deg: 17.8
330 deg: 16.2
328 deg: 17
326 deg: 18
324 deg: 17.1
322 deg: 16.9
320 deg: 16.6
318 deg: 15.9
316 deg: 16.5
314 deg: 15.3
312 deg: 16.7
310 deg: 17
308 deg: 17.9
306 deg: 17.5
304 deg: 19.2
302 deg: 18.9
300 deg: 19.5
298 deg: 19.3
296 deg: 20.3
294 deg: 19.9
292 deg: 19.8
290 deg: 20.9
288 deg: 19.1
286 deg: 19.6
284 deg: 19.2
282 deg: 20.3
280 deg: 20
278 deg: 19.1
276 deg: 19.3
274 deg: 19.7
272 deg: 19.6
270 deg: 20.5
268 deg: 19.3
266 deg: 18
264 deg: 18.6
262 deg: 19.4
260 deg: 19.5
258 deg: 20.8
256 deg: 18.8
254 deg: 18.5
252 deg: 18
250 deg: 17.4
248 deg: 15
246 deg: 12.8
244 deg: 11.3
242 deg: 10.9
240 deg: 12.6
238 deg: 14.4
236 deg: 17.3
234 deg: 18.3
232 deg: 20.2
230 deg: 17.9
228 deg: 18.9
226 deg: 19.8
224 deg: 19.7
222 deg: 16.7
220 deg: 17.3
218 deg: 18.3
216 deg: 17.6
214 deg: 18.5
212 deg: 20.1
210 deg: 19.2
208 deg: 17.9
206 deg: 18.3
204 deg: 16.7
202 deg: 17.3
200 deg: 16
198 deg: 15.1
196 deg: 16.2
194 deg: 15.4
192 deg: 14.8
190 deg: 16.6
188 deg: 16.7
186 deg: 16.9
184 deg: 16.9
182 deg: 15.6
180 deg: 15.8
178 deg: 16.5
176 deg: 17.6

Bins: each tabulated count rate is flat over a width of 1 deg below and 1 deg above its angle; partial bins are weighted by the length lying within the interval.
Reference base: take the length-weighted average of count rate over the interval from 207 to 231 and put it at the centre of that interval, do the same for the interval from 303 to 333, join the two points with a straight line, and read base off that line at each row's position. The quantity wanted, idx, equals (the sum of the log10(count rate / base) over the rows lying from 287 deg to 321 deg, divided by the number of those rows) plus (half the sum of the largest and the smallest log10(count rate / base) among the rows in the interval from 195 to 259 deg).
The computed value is -0.06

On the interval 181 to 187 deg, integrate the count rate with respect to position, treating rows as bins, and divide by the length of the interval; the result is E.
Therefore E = 16.5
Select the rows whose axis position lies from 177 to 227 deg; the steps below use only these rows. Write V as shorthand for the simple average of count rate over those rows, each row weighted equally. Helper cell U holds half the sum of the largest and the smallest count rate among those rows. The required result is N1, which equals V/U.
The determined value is 0.99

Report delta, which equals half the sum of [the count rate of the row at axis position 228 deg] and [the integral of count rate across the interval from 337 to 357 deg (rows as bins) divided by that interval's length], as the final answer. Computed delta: 18.8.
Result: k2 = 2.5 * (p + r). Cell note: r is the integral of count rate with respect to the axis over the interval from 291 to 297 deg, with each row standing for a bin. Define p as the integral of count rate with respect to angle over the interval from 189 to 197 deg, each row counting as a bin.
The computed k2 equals 615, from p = 126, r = 120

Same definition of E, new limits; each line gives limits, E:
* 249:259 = 18.7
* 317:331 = 16.8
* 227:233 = 19.0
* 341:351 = 18.8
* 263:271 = 19.1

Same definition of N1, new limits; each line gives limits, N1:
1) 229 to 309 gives 1.15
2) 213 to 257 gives 1.08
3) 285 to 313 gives 1.01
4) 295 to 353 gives 1.01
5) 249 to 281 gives 1.00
